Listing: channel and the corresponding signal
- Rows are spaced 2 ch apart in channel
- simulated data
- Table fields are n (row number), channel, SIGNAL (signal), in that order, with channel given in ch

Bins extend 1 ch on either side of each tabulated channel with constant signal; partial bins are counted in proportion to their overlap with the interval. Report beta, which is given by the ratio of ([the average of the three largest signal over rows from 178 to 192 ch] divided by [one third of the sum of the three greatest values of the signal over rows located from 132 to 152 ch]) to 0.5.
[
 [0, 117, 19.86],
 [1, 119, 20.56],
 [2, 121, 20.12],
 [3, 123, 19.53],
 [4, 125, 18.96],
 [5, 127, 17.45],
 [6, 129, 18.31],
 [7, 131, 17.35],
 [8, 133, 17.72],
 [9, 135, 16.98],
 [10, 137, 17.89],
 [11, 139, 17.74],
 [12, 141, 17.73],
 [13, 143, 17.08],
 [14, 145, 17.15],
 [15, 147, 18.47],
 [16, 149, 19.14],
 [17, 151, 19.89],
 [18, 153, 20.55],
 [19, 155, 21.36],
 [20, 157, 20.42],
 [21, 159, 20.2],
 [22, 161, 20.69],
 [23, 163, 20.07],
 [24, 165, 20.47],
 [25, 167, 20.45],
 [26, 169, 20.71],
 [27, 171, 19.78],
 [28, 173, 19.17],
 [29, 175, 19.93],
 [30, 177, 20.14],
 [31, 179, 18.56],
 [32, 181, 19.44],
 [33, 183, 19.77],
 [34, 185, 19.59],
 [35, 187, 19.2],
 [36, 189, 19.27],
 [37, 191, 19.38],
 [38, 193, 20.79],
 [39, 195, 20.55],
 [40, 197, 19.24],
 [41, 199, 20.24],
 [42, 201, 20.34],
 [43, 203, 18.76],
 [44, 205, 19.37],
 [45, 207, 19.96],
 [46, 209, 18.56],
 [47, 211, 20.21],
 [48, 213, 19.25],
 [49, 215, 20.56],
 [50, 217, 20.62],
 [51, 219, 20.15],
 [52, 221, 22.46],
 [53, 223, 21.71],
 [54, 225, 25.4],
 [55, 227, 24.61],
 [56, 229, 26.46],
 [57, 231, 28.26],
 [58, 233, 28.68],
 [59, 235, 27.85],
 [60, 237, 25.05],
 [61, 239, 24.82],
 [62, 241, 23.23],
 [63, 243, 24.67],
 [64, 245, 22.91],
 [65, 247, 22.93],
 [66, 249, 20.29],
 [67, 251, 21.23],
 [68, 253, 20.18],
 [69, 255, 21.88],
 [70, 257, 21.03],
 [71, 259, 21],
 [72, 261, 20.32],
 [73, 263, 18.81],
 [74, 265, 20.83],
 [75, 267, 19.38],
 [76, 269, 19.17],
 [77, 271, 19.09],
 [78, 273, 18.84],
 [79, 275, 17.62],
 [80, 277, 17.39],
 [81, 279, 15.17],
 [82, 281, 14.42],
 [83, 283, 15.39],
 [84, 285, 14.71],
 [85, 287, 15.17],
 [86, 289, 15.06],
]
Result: 2.0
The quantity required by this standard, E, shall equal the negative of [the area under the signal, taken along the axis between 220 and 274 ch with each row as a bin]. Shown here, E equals -1222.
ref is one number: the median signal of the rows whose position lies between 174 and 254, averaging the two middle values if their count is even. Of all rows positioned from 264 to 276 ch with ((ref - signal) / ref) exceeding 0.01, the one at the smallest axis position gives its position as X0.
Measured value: 267 ch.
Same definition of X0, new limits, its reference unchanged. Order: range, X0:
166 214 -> 171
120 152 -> 123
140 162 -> 141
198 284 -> 203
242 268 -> 263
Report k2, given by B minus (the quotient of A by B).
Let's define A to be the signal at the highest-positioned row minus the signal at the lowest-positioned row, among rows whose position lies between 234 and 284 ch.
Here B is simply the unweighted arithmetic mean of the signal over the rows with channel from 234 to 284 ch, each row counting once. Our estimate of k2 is 21.1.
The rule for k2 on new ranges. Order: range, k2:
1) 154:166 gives 20.6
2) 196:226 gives 20.2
